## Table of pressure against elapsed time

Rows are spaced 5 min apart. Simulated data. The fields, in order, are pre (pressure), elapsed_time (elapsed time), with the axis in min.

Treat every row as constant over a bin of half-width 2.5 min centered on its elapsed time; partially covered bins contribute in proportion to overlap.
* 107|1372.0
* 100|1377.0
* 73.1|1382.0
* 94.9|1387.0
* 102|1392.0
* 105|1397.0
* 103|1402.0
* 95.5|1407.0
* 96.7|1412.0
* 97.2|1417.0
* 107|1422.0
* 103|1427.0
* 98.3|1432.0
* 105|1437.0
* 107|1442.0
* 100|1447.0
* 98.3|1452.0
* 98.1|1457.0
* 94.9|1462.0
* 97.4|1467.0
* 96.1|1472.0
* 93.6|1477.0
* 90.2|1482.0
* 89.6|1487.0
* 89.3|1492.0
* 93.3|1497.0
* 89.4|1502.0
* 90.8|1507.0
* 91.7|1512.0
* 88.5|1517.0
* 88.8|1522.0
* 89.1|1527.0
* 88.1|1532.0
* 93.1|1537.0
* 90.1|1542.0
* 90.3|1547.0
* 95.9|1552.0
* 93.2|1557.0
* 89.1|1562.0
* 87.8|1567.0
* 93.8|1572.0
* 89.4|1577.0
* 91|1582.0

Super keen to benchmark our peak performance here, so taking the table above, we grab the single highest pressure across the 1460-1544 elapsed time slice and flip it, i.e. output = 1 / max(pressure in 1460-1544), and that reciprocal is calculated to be 0.0103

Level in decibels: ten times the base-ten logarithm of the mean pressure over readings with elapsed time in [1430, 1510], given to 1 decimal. 19.8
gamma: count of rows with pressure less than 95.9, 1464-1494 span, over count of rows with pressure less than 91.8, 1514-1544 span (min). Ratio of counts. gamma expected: 0.8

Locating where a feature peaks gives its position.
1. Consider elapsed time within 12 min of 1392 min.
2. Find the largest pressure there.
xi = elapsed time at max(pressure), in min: 1397.0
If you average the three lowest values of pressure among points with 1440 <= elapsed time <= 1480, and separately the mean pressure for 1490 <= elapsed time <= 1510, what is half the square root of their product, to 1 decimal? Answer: 46.4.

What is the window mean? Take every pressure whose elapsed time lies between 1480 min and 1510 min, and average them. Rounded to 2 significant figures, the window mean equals 90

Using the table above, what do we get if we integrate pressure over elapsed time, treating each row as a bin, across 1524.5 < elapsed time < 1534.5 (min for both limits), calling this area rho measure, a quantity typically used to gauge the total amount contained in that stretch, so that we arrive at 886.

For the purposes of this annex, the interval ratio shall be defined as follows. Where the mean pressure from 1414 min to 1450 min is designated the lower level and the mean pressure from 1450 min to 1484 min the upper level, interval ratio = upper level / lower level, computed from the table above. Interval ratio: 0.93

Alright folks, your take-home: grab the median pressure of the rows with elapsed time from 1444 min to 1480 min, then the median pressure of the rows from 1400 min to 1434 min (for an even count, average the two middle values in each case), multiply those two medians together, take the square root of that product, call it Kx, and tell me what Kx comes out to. 98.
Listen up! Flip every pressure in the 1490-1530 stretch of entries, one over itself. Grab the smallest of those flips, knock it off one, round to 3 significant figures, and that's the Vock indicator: 0.989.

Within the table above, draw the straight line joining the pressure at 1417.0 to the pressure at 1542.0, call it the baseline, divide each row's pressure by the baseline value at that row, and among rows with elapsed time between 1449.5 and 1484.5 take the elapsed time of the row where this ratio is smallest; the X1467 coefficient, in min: 1482.0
